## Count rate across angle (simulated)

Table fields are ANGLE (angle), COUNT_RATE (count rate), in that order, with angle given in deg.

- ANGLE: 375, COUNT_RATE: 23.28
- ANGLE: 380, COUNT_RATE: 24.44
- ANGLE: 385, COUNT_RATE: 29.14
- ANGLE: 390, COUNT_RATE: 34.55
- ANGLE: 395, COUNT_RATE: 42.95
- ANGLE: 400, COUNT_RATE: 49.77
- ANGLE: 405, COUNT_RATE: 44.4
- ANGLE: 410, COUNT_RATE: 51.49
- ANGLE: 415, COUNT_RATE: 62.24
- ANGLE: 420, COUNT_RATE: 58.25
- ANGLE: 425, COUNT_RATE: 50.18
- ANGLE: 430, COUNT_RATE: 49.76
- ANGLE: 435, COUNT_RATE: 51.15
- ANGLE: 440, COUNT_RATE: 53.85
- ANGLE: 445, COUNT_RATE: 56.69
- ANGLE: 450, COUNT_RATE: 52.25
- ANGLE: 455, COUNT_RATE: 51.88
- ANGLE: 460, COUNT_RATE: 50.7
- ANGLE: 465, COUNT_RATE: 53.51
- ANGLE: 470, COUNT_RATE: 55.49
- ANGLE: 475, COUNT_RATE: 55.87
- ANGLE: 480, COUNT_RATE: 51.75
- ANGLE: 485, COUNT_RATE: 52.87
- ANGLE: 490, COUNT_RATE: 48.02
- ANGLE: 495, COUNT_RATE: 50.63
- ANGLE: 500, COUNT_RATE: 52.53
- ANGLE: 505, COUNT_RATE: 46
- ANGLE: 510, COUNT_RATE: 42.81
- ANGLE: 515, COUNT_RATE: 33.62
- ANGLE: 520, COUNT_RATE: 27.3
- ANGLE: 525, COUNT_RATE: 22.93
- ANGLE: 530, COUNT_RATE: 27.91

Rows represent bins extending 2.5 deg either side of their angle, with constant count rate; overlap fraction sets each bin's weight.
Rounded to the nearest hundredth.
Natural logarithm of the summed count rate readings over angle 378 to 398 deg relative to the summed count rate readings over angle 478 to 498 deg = -0.44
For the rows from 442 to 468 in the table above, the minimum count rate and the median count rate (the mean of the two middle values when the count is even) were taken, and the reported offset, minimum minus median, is -2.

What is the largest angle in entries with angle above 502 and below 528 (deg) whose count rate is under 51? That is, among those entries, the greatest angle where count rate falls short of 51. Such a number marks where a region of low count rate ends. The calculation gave 525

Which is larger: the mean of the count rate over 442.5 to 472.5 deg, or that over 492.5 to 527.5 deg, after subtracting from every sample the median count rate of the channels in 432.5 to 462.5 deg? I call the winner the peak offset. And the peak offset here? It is 1.4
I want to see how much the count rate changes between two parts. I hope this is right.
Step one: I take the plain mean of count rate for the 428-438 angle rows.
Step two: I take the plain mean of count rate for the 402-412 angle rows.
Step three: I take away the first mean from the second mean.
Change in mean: -3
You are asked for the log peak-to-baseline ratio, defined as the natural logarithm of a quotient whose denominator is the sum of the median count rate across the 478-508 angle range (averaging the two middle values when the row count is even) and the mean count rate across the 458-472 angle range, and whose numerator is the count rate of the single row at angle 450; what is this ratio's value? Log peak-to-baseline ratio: -0.69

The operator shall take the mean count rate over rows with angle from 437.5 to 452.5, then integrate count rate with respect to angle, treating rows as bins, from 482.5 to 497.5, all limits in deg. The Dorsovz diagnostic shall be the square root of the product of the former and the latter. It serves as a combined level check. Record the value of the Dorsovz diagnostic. 203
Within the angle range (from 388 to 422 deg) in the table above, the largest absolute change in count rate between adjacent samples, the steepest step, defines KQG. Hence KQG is 11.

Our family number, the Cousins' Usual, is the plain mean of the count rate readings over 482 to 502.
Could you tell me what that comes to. 51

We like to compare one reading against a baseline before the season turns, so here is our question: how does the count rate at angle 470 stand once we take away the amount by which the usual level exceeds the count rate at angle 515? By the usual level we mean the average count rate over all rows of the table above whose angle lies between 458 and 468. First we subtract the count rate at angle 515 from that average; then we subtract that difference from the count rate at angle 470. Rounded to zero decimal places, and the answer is 37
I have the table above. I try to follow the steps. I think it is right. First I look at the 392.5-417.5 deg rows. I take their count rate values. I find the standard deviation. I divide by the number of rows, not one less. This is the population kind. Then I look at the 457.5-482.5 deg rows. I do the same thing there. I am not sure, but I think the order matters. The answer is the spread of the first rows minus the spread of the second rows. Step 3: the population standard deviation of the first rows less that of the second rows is 5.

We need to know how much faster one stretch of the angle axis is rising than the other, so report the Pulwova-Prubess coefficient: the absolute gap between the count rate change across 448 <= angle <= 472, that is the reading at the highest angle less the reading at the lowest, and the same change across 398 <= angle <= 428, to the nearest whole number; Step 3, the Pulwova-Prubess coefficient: 3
